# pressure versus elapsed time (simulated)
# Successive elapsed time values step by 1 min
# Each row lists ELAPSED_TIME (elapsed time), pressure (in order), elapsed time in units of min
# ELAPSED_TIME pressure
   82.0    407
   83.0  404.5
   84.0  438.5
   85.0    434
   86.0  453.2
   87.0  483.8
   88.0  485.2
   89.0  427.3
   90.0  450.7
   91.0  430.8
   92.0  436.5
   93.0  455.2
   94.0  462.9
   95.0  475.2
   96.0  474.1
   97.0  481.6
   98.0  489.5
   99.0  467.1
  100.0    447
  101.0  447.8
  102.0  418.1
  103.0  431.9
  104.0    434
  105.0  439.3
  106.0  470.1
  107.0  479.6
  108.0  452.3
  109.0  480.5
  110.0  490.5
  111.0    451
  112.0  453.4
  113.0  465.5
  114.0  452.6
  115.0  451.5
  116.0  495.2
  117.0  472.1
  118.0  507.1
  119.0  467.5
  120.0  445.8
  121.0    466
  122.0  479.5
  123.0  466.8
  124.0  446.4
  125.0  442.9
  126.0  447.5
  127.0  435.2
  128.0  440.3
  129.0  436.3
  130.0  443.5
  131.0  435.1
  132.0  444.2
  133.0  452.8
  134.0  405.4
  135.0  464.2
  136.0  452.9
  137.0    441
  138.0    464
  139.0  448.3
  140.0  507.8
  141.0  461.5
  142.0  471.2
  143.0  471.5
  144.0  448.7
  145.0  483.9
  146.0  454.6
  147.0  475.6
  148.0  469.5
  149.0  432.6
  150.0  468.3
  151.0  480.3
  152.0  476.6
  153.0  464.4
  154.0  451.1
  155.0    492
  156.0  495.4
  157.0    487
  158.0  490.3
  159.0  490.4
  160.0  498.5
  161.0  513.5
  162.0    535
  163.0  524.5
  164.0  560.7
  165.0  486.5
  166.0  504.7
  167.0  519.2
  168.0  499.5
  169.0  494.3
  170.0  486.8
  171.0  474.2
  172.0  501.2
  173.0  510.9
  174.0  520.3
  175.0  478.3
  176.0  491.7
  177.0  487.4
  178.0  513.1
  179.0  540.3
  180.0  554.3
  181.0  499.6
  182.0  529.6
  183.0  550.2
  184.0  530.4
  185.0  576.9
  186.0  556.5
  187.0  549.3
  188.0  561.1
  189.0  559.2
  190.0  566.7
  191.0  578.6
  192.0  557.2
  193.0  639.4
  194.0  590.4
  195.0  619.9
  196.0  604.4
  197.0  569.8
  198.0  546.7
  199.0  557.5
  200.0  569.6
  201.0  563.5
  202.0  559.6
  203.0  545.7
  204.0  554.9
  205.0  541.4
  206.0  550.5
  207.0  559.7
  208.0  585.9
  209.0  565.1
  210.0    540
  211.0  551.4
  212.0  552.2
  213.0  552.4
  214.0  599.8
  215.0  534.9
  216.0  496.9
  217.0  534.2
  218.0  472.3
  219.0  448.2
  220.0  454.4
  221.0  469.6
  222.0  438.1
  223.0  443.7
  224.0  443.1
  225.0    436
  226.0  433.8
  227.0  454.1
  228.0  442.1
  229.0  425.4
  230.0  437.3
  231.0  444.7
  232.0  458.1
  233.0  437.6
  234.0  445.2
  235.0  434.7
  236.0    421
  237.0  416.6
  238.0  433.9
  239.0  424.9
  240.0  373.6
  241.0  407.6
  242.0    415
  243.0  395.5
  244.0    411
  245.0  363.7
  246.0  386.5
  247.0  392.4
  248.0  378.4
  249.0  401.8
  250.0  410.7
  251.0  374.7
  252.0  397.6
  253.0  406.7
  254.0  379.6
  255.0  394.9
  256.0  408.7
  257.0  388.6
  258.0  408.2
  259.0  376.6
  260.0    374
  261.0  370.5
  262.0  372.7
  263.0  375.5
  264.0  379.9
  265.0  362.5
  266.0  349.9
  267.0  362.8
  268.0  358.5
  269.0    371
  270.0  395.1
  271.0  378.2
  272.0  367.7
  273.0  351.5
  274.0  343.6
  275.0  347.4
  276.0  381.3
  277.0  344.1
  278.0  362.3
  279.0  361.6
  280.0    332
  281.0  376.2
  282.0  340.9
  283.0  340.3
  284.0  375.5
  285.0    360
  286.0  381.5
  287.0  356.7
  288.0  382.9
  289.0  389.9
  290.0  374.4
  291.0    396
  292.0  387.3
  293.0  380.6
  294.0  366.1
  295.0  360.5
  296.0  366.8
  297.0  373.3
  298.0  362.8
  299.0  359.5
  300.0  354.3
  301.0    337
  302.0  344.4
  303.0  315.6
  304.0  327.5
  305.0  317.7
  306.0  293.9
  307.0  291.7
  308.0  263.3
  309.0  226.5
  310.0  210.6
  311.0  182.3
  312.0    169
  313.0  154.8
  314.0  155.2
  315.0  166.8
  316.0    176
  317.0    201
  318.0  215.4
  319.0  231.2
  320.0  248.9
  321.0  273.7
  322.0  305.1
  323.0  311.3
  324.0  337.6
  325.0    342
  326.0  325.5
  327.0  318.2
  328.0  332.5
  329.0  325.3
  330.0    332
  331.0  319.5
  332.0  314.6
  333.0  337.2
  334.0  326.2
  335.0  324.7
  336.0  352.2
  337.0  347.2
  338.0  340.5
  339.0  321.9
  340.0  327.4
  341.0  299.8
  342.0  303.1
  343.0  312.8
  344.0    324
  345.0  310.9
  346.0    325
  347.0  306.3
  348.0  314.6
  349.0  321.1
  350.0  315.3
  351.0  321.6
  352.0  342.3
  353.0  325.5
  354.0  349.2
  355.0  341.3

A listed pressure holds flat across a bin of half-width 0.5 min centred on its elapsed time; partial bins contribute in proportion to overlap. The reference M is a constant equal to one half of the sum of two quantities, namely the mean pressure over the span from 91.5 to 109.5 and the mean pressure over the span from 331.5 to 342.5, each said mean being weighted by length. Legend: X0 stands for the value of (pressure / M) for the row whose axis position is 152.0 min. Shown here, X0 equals 1.21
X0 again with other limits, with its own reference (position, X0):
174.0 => 1.33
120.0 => 1.14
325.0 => 0.87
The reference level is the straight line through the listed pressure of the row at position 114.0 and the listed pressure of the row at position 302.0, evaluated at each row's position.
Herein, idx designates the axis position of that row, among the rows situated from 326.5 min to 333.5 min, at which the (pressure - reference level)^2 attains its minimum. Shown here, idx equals 328.0 min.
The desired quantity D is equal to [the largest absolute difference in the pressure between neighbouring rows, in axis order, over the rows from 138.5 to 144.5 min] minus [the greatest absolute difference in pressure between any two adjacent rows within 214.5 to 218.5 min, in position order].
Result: -2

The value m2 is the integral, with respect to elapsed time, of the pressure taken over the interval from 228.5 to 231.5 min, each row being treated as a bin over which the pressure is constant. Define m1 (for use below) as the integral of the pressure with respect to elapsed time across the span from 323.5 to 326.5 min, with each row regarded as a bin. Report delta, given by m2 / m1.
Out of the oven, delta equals 1.30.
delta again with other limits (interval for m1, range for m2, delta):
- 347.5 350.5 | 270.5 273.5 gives 1.15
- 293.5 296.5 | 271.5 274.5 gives 0.97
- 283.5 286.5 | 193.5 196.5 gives 1.62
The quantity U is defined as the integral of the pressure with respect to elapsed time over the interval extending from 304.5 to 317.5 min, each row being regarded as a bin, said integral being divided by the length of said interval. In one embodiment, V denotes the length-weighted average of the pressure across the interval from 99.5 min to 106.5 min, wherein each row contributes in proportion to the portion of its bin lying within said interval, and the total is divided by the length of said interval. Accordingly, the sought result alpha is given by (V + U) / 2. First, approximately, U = 216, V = 441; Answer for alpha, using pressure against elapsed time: 329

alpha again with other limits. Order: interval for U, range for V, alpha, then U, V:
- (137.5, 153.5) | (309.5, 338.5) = 371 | 467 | 275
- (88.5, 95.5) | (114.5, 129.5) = 454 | 448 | 460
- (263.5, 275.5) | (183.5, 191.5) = 462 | 364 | 560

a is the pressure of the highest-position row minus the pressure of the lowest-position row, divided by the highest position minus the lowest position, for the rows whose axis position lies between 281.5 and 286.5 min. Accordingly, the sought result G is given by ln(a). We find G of 2.3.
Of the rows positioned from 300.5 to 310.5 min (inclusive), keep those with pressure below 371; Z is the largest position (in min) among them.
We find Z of 310.0 min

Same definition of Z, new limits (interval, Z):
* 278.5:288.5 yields 287.0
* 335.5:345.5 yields 345.0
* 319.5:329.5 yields 329.0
